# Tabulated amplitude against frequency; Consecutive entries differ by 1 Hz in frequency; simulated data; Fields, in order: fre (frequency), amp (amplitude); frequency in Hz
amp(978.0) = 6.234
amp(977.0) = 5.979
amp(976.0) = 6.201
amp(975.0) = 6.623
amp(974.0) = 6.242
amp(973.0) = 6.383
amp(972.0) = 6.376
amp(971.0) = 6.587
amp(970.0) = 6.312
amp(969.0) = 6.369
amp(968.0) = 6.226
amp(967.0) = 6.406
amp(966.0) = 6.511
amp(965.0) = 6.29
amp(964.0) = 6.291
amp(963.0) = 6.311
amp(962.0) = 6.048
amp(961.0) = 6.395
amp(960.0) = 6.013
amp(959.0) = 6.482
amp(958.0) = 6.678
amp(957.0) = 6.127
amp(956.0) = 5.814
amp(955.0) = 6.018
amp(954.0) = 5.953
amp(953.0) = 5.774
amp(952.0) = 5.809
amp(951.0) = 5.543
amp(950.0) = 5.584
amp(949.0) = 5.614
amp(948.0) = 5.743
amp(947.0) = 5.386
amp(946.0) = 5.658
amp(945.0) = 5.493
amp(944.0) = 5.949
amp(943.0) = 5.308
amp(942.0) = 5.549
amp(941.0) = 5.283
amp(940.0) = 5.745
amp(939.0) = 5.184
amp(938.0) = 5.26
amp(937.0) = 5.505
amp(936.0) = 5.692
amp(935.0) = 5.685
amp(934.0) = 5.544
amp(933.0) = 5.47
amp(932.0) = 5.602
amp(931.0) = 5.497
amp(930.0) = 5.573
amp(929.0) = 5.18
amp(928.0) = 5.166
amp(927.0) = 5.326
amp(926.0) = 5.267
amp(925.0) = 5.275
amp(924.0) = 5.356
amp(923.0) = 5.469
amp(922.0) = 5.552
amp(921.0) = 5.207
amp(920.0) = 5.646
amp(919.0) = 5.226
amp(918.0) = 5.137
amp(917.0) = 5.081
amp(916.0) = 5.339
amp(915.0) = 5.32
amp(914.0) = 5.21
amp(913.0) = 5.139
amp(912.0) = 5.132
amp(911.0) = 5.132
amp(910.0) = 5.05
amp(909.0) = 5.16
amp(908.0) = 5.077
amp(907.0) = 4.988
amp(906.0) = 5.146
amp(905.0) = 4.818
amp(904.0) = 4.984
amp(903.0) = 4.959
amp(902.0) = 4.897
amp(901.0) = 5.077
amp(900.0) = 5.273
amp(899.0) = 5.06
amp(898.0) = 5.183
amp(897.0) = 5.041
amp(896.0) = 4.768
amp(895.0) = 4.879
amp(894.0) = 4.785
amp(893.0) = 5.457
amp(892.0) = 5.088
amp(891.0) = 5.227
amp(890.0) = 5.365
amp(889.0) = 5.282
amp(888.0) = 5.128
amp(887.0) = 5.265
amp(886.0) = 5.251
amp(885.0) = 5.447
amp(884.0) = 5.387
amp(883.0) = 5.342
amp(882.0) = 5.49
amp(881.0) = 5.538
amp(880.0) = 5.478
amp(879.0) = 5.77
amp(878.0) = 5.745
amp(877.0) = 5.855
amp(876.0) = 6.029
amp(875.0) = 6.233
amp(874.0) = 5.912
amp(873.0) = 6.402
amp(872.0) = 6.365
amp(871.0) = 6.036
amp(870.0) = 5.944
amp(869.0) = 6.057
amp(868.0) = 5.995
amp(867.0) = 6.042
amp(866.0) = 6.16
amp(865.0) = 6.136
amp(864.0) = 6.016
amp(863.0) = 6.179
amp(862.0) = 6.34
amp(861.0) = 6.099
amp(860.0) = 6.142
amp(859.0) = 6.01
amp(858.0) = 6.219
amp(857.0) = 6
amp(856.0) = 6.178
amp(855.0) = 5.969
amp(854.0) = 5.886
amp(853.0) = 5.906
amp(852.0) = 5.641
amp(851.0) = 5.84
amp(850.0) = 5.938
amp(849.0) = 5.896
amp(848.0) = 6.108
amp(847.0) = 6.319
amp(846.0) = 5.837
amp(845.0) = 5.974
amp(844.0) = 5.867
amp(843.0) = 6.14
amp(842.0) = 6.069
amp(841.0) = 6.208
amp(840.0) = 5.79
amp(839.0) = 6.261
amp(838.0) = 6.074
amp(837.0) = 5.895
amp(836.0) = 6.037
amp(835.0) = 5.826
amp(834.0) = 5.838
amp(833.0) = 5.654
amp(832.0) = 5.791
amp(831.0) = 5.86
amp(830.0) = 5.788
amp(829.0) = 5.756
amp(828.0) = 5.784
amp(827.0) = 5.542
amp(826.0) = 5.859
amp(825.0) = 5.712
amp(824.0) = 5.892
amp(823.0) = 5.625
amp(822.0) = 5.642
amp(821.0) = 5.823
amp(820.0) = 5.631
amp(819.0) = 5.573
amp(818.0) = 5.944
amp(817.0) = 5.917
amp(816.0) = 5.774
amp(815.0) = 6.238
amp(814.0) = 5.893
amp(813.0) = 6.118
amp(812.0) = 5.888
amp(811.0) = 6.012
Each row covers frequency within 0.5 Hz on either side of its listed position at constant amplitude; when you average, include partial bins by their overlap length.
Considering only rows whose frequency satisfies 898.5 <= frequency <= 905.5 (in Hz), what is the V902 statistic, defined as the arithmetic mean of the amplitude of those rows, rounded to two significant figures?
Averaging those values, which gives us 5.0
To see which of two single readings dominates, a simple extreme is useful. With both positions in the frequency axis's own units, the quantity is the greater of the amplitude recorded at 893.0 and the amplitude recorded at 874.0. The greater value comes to 5.9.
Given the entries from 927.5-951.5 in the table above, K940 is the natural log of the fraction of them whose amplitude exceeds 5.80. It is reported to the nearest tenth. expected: -3.2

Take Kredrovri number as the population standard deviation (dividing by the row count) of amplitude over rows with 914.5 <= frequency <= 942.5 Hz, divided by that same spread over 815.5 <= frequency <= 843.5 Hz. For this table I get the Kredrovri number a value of 1.03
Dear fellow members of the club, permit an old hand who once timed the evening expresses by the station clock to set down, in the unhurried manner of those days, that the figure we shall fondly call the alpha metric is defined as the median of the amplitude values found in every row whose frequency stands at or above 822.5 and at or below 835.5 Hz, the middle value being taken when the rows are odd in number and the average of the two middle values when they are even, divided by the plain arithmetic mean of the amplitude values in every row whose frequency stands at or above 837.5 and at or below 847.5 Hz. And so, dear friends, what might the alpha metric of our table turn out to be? 0.96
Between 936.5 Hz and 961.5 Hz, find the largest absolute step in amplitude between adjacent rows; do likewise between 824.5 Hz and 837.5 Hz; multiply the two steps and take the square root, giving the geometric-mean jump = 0.45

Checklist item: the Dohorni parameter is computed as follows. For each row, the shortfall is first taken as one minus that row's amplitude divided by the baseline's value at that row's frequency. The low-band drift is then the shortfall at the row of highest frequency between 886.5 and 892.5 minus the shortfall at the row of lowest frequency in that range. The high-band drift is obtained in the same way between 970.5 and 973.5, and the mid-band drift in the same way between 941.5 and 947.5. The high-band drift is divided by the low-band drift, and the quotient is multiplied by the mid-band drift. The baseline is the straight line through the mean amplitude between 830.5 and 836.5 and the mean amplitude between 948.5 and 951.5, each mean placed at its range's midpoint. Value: 0.033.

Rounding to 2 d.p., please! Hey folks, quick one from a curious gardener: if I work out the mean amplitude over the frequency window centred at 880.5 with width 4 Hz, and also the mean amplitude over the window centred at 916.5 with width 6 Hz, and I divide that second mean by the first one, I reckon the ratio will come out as 0.94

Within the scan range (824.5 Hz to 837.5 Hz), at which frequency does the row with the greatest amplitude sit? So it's 836.0 Hz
